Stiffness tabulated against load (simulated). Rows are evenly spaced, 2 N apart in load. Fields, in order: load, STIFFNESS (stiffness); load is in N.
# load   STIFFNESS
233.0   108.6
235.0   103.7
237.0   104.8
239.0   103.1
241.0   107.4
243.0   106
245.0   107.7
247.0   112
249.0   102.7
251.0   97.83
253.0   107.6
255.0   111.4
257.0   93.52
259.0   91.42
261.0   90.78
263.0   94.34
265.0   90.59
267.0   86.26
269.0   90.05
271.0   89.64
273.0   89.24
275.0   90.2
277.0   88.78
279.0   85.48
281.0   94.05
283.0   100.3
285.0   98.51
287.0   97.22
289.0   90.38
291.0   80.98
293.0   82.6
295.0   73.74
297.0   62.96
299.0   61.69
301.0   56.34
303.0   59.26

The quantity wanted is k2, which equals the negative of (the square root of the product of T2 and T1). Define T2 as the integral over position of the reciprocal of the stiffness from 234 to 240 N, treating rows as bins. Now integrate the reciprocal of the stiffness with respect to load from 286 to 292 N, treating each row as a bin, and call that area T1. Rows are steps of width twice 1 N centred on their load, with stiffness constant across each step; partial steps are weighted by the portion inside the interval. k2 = -0.062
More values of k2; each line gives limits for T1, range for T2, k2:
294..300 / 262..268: -0.078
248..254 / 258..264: -0.062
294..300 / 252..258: -0.073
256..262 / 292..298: -0.074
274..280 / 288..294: -0.070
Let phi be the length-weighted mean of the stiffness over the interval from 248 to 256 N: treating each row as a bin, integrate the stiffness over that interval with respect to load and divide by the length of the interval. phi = 105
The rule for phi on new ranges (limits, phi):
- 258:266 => 92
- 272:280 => 88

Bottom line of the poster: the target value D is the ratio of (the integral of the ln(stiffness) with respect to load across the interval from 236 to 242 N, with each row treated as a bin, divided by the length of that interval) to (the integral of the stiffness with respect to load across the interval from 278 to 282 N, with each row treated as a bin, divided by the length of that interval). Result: 0.052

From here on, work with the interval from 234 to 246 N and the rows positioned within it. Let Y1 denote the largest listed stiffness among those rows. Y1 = 107.7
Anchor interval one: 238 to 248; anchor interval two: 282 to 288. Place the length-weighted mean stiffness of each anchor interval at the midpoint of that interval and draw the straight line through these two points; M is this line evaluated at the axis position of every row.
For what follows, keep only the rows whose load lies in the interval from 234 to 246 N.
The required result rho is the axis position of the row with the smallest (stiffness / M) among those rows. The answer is 235.0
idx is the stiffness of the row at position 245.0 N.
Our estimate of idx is 107.7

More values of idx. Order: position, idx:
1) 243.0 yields 106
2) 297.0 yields 62.96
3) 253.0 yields 107.6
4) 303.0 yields 59.26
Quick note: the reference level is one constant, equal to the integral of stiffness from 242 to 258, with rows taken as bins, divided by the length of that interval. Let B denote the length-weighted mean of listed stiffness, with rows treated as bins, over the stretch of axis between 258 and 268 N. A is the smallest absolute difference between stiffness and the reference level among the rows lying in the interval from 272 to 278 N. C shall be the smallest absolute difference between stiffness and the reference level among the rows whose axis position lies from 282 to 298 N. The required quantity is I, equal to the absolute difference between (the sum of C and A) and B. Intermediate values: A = 15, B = 90.7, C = 5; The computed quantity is 71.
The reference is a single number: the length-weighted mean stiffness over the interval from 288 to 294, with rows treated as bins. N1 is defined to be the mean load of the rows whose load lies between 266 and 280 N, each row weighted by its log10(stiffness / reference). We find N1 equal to 272.7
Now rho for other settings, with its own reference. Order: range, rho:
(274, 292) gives 291.0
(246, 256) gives 251.0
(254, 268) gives 267.0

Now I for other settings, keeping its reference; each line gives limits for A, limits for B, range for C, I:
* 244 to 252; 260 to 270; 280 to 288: 84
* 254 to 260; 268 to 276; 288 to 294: 69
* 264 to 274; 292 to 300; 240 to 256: 55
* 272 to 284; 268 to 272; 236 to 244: 85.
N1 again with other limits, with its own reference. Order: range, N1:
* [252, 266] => 257.1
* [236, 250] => 243.1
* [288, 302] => 298.8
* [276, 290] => 284.0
